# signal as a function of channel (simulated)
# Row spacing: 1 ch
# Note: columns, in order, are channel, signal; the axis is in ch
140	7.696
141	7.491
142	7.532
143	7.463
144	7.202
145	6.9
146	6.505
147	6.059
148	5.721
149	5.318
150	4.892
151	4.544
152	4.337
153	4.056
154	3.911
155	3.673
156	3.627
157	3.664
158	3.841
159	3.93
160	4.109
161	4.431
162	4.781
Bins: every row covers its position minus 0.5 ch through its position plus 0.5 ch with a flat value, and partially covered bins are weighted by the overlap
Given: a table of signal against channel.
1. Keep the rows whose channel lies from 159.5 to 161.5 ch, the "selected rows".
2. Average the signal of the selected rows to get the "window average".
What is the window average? 4.3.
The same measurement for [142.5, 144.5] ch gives 7.3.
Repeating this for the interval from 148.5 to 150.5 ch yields 5.1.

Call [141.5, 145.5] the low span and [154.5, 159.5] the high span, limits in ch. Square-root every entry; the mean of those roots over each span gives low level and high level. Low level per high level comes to 1.39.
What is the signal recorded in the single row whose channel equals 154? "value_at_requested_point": 3.911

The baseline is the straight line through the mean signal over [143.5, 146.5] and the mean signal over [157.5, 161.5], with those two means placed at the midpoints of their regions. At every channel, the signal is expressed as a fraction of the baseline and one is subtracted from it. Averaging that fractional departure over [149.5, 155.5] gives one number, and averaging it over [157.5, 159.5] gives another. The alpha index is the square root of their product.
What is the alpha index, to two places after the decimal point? 0.14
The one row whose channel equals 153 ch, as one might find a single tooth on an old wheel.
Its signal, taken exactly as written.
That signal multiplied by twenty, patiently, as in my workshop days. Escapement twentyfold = 81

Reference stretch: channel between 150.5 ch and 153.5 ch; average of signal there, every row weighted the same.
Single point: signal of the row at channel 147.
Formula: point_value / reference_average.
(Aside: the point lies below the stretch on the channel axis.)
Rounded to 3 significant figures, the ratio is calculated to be 1.41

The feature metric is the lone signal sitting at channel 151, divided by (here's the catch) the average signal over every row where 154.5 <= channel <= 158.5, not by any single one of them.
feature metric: 1.2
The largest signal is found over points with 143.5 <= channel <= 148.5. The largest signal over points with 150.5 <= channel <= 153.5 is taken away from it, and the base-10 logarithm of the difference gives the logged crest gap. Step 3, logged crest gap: 0.42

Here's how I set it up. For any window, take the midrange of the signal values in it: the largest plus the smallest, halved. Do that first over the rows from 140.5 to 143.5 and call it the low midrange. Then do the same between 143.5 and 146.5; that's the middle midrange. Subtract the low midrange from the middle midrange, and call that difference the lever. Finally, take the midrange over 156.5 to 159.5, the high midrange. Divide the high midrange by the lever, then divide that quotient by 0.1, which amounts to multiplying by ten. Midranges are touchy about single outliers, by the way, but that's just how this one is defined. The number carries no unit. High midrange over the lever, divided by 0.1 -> -59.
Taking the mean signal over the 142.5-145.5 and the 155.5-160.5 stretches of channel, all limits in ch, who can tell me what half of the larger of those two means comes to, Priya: 3.6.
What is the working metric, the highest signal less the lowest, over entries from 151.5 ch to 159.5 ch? 0.71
